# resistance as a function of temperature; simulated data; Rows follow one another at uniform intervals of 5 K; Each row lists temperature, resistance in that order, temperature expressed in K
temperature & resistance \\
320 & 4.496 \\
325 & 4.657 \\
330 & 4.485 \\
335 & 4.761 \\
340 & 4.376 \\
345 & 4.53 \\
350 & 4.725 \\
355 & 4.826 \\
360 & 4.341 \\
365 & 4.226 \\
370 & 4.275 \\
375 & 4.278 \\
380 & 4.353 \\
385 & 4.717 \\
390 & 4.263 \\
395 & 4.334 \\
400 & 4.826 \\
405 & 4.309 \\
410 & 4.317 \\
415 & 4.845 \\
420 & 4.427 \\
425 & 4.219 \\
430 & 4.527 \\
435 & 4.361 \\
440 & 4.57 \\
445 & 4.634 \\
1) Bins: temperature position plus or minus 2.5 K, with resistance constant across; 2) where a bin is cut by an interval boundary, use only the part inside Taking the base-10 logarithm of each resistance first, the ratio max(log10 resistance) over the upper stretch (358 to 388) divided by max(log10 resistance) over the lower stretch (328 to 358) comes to 0.99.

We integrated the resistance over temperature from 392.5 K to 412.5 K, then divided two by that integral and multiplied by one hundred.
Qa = 2.25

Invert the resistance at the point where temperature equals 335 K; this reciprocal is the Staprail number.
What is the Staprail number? 0.210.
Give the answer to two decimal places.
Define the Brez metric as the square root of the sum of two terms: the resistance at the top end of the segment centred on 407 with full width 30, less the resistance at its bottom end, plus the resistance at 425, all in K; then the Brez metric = 2.08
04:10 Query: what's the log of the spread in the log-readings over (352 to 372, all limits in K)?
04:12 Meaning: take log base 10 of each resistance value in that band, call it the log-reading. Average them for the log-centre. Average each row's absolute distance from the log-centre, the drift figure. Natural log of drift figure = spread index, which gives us -3.9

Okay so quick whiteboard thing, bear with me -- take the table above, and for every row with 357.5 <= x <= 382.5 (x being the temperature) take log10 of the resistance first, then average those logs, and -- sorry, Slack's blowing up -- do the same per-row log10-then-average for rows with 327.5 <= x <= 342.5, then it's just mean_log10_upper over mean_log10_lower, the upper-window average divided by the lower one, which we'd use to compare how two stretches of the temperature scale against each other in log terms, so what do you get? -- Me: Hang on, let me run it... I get 0.96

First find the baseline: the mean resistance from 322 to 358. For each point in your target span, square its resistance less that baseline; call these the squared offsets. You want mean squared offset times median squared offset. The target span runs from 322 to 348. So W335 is 0.0004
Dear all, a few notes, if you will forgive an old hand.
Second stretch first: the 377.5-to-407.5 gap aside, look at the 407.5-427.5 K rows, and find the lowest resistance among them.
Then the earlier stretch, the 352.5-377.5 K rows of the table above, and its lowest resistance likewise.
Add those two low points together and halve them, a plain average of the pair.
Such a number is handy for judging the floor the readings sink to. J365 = 4.22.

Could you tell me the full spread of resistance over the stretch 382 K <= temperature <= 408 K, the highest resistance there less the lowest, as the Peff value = 0.56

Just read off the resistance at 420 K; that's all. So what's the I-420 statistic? 4.427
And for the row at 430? 4.527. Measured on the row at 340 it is 4.376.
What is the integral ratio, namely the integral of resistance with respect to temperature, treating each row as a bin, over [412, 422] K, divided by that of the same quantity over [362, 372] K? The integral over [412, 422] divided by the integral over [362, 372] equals 1.09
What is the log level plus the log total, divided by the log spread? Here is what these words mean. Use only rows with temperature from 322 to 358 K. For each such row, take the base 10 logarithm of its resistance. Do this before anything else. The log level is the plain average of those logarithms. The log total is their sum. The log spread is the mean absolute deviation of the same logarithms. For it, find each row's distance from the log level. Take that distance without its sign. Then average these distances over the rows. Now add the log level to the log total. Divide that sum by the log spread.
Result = 413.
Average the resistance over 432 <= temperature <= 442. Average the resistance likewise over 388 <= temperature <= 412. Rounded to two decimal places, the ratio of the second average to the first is 0.99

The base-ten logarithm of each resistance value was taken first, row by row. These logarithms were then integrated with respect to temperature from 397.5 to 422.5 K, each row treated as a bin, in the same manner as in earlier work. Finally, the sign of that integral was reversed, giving -16.4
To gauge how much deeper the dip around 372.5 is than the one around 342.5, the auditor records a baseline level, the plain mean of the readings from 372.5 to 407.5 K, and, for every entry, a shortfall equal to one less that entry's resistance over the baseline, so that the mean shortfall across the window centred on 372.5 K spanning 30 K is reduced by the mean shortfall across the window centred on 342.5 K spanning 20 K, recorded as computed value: 0.052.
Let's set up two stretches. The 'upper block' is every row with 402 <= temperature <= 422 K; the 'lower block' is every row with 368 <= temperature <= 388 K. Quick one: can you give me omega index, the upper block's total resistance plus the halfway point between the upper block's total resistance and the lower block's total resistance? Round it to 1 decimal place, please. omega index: 35.7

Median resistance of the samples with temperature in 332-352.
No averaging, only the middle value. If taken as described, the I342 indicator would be 4.63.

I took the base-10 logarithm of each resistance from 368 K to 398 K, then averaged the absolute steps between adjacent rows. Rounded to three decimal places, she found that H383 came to 0.019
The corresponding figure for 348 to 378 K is 0.014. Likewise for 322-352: 0.022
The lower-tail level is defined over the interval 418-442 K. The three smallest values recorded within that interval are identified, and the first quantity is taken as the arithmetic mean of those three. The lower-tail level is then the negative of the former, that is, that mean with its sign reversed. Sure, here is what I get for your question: -4.34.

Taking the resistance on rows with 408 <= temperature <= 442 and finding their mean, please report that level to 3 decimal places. 4.467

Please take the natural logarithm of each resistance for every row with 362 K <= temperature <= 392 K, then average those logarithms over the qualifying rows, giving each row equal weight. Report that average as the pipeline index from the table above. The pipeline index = 1.47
